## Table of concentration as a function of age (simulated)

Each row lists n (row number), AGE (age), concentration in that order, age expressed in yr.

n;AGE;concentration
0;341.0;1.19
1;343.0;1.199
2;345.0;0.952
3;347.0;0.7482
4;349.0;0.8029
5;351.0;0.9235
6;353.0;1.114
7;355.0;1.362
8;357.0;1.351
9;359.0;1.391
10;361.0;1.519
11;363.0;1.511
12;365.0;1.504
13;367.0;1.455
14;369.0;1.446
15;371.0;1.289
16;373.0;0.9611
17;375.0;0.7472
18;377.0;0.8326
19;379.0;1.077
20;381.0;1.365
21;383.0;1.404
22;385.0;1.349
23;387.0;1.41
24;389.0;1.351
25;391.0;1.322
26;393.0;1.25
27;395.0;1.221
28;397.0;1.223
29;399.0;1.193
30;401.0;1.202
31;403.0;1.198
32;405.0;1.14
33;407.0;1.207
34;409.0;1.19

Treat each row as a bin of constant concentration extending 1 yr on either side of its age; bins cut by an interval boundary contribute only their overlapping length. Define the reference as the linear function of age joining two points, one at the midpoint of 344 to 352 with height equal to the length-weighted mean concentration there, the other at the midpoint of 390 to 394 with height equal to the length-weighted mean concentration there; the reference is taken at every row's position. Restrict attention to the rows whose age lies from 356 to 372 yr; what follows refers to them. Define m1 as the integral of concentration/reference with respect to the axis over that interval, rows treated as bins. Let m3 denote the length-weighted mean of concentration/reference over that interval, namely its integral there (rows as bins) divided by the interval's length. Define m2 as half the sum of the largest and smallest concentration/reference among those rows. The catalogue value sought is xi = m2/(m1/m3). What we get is 0.086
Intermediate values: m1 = 22.7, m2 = 1.4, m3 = 1.4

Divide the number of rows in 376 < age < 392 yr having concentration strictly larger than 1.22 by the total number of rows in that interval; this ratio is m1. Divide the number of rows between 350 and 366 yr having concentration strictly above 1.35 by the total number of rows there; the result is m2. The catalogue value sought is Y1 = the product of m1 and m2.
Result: 0.6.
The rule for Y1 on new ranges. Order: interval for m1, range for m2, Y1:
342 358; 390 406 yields 0.0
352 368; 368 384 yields 0.3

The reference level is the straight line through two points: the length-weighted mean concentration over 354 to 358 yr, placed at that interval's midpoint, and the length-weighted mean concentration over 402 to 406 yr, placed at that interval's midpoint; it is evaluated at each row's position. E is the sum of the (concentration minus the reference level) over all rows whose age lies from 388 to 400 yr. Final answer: 0.3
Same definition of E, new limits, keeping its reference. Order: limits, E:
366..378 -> -1.0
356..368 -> 0.7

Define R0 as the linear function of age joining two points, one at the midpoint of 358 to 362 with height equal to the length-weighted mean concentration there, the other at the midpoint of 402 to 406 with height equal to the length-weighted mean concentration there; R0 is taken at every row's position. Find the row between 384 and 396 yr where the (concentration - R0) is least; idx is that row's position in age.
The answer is 395.0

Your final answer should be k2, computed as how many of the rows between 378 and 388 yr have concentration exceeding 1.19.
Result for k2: 4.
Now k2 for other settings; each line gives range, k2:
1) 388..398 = 5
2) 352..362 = 4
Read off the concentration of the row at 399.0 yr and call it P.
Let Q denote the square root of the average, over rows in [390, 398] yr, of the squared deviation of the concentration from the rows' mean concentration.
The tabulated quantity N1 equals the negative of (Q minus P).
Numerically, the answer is 1.2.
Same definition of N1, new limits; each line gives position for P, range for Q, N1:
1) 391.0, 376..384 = 1.1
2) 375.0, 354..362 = 0.7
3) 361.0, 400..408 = 1.5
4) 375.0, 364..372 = 0.7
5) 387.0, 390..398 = 1.4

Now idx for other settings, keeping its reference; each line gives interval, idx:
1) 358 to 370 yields 359.0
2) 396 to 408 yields 405.0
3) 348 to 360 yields 349.0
